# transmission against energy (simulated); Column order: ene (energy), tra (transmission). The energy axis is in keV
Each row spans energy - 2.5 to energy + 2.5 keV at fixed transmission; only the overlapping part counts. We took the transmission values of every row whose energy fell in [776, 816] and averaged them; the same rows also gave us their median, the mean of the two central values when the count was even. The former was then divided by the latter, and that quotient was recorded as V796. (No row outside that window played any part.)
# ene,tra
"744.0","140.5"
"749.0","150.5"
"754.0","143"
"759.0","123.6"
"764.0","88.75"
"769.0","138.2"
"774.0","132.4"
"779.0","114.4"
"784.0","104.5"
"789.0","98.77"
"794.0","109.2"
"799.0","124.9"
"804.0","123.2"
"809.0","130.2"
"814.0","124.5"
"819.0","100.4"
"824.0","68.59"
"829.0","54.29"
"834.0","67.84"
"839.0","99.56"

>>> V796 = 0.98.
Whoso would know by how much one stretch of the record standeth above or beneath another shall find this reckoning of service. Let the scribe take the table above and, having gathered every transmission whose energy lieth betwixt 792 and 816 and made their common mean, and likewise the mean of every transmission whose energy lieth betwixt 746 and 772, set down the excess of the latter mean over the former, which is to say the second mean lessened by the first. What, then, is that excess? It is 6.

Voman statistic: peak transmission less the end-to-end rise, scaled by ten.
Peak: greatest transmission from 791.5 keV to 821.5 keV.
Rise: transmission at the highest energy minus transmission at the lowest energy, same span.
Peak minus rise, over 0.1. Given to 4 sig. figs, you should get 1390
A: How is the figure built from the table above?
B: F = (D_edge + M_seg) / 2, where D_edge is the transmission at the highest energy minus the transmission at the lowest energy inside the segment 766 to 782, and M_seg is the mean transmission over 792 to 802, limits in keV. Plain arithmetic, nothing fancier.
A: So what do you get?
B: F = 47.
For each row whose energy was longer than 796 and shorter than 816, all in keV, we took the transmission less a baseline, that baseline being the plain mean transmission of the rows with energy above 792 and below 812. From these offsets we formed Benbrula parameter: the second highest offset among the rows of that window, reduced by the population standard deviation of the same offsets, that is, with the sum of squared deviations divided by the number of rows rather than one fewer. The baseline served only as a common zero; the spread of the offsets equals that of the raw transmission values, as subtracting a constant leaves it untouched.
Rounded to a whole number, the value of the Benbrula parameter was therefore 0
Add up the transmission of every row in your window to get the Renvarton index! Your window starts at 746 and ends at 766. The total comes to 506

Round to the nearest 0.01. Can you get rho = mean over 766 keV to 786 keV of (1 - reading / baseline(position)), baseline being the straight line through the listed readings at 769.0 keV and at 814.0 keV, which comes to 0.10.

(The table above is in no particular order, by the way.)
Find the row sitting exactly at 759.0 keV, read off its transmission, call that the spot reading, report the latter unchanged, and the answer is 123.6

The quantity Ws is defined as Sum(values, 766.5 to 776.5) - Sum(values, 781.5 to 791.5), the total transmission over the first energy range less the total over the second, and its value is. 67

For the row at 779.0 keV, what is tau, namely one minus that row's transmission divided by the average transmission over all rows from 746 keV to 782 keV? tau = 0.10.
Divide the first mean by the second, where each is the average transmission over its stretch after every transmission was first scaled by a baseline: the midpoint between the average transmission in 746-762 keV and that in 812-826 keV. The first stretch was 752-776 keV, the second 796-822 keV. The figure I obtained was 1.04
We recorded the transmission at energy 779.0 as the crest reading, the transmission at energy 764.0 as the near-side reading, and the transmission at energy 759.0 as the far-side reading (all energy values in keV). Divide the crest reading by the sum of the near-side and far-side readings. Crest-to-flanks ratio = 0.54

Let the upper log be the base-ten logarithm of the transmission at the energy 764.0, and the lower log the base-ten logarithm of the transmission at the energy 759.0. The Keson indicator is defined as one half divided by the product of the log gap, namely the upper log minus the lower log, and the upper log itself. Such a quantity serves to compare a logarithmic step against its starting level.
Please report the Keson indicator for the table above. -1.8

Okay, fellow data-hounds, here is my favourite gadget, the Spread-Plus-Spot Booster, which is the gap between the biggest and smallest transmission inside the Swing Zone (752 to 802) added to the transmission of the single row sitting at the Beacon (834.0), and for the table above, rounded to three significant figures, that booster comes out 122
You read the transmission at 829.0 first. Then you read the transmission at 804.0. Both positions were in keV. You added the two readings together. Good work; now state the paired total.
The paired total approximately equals 177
